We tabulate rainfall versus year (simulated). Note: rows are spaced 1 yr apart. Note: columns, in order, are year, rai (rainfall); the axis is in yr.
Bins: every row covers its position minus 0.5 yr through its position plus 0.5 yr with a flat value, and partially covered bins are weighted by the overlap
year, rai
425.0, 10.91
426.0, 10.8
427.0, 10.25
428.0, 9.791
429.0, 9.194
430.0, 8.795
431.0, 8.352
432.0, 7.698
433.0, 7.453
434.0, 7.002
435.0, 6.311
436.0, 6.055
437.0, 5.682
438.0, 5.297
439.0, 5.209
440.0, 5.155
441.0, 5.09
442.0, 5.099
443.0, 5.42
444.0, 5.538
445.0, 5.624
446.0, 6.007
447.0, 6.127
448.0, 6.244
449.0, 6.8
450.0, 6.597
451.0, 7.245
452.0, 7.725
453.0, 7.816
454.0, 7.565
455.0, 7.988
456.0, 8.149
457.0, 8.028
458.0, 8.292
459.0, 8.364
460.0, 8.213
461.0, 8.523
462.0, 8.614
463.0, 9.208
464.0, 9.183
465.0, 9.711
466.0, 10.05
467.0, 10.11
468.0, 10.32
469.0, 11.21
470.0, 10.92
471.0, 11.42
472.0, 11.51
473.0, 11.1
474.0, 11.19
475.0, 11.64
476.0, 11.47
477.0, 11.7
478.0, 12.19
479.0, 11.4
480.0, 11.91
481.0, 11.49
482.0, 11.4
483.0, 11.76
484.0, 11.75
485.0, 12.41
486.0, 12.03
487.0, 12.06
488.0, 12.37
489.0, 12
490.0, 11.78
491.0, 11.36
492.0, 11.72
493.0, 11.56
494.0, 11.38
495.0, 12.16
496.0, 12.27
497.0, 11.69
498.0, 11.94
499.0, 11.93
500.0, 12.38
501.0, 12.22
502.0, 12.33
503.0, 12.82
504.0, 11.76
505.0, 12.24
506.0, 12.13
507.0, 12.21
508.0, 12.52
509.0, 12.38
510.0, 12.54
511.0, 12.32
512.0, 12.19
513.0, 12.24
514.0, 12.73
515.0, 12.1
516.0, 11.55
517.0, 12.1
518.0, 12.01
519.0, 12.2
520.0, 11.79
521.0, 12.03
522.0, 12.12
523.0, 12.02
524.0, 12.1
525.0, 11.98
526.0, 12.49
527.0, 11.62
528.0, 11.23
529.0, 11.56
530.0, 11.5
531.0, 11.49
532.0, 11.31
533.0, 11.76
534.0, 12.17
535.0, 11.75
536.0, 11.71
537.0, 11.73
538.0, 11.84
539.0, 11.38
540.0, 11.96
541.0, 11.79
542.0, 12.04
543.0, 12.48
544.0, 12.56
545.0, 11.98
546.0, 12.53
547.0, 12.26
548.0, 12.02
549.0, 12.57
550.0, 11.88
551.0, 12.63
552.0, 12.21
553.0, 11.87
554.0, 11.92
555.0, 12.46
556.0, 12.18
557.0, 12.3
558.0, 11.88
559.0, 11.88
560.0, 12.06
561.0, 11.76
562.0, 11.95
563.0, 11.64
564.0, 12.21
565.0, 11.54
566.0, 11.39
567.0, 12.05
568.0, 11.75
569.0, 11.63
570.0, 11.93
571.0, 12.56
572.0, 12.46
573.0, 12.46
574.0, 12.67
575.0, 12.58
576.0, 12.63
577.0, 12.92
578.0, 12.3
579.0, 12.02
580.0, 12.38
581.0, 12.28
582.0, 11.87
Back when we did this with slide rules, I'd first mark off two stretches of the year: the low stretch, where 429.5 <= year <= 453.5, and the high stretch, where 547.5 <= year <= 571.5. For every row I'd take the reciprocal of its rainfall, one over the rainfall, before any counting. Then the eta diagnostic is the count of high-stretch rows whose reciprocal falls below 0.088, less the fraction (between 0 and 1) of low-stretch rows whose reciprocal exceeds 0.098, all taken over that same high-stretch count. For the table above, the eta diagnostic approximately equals 0.96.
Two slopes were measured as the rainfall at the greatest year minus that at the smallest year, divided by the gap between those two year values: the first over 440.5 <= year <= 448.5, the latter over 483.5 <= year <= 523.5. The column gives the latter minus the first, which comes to -0.16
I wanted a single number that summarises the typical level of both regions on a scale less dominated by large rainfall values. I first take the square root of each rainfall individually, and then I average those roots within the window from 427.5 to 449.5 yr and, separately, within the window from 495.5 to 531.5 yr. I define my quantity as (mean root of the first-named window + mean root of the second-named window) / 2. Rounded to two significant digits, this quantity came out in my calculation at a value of 3.0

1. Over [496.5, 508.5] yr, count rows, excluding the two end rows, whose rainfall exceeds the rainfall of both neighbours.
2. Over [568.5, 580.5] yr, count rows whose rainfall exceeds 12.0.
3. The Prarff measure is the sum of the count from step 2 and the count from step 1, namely 14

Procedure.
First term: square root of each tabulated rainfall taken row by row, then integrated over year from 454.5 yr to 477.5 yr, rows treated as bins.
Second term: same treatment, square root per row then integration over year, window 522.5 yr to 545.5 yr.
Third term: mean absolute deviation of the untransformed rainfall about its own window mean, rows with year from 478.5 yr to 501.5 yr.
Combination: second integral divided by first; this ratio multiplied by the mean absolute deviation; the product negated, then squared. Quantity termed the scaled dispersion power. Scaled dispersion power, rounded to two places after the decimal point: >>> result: 0.10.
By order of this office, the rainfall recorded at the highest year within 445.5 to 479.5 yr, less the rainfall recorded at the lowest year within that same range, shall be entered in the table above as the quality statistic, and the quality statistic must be 5.4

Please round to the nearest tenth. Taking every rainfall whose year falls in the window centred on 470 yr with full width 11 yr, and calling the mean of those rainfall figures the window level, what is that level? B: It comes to 10.8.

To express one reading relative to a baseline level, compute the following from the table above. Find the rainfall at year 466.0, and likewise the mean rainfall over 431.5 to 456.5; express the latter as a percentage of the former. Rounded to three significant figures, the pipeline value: 64.0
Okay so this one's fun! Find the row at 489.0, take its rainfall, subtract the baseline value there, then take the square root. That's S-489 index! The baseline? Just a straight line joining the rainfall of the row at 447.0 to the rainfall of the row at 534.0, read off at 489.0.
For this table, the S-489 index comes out 1.72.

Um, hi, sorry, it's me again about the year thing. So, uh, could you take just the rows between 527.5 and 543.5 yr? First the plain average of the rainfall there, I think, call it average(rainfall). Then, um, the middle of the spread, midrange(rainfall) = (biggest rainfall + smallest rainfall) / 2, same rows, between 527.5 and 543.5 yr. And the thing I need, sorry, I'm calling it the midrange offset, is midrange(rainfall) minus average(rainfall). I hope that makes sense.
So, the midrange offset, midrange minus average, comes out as 0.12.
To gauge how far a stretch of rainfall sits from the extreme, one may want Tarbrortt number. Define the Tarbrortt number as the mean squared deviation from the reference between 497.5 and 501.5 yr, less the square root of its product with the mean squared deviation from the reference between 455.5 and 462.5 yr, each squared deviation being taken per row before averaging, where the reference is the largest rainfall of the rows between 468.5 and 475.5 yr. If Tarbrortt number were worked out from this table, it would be -1.45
